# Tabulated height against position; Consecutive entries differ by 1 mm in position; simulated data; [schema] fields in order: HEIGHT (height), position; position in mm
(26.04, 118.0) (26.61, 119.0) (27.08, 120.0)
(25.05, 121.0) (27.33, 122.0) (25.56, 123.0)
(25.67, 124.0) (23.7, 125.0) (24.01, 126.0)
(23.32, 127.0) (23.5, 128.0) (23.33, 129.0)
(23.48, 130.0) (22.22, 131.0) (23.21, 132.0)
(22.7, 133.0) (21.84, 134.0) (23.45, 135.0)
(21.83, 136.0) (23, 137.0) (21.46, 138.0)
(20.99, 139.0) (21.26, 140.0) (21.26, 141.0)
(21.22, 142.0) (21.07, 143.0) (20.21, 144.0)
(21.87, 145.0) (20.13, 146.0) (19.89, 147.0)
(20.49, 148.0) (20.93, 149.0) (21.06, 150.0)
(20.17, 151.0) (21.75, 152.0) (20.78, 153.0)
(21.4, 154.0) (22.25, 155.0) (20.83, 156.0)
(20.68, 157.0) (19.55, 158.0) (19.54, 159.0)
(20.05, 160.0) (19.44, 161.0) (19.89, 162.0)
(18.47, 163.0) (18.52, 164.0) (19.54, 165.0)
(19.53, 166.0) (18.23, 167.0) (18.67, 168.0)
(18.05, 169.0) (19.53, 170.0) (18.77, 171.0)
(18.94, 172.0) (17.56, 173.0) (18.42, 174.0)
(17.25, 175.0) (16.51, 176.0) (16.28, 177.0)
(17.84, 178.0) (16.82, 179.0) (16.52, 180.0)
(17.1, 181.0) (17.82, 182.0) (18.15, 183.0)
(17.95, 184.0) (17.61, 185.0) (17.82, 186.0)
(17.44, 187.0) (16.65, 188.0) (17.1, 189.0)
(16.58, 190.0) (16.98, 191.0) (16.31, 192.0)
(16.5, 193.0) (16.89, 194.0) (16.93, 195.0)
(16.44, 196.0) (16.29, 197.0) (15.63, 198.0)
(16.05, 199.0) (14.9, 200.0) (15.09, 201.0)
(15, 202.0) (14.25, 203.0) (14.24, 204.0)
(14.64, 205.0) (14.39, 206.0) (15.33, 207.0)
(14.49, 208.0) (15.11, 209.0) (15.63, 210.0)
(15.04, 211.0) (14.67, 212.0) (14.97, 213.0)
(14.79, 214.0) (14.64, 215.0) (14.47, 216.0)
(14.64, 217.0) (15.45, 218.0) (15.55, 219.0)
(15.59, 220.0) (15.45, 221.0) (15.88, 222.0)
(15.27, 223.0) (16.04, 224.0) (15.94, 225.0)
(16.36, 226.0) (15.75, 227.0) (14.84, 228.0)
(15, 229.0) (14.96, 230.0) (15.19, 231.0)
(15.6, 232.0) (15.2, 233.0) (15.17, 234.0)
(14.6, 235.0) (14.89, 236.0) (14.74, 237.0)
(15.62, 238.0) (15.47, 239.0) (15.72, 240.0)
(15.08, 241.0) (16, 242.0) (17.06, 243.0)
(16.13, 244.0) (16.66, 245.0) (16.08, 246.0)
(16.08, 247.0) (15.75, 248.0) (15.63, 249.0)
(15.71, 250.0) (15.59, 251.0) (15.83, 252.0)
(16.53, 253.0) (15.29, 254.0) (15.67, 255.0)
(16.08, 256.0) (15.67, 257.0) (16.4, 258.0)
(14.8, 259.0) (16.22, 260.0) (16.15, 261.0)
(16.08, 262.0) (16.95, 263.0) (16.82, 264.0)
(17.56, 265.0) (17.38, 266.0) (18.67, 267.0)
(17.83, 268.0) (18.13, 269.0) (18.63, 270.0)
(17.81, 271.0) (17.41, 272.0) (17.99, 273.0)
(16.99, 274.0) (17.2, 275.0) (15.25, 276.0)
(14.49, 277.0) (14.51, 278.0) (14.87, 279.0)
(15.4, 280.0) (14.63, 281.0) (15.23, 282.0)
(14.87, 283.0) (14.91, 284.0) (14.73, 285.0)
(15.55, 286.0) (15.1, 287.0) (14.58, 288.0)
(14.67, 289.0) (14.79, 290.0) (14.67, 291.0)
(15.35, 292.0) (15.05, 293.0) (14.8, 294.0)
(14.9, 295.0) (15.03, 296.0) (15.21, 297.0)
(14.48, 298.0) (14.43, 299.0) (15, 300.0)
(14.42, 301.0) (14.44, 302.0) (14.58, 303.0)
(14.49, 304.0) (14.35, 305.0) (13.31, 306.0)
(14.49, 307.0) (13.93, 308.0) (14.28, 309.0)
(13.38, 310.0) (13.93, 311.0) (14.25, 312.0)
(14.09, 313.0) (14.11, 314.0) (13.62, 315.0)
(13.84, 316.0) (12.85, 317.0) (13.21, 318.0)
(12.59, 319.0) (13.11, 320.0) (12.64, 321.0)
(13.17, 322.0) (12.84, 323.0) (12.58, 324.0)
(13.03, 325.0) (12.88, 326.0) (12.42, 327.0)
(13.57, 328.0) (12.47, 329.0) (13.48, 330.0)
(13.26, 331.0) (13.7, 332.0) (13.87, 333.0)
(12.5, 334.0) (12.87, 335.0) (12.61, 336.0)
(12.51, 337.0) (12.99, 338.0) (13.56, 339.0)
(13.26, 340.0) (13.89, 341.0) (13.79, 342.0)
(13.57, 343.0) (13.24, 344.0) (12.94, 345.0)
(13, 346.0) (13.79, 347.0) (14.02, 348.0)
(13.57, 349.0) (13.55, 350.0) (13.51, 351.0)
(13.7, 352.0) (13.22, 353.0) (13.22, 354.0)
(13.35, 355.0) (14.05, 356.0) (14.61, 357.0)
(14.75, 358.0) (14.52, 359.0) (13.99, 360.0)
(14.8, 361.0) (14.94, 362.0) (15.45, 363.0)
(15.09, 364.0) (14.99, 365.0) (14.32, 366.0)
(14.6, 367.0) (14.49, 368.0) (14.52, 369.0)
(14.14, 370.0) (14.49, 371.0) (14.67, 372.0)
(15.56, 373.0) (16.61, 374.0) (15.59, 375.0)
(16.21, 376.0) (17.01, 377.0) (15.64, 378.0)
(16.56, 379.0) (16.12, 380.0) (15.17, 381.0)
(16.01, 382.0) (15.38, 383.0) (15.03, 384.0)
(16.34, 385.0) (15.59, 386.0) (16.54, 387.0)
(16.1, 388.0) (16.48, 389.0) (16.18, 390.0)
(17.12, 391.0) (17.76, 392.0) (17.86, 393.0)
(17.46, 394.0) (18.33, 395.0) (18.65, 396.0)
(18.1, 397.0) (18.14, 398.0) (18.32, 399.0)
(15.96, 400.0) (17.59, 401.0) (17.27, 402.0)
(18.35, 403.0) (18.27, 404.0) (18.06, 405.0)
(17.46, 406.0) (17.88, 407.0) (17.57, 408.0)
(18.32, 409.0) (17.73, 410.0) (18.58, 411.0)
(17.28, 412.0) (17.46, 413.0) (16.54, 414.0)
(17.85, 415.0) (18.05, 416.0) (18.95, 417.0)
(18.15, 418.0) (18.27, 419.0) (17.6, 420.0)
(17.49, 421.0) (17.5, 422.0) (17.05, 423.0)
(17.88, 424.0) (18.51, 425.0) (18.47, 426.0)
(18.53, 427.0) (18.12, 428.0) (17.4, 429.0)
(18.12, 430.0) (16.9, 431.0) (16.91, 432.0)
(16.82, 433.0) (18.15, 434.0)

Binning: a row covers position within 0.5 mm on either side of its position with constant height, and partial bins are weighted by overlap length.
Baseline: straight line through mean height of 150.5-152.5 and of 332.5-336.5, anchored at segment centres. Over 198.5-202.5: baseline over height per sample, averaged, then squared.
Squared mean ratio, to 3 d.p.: 1.523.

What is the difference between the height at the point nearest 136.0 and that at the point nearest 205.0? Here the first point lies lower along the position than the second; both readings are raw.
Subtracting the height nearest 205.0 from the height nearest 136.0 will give 7.2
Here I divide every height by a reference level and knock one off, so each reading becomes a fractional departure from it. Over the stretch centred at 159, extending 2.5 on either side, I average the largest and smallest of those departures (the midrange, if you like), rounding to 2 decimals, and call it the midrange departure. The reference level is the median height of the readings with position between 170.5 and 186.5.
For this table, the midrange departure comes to 0.13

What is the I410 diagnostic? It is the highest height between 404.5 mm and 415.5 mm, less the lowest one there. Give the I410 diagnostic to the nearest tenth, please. 2.0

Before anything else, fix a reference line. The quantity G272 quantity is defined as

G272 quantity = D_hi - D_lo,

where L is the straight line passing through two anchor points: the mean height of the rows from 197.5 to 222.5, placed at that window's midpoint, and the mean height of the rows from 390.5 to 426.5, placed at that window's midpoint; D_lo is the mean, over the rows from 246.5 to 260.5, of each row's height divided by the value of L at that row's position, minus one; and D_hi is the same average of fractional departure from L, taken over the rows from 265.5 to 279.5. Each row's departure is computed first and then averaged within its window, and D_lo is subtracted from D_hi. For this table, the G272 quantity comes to 0.05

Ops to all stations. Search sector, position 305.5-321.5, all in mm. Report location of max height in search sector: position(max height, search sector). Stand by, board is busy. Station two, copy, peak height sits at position 307.0 mm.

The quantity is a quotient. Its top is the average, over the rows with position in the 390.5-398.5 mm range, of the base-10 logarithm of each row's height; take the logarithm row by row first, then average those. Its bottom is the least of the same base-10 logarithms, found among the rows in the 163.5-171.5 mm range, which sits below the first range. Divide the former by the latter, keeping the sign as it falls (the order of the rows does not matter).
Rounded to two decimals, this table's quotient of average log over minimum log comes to 1.00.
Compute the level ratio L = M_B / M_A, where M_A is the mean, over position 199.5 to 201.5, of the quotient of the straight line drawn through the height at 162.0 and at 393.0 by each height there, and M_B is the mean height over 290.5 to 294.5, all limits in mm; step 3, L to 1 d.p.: 11.5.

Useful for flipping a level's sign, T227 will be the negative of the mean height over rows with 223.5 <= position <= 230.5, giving -16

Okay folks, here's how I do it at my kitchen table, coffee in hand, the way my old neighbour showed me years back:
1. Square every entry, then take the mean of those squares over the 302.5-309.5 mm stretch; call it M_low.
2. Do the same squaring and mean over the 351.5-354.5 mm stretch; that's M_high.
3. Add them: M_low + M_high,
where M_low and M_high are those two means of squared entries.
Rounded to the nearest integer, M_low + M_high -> 381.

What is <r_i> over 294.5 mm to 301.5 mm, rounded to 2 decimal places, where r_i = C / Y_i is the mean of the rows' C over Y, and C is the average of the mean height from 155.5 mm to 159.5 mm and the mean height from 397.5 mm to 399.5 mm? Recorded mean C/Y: 1.30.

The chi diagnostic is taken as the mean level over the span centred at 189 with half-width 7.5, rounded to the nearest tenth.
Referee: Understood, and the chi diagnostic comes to 17.1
